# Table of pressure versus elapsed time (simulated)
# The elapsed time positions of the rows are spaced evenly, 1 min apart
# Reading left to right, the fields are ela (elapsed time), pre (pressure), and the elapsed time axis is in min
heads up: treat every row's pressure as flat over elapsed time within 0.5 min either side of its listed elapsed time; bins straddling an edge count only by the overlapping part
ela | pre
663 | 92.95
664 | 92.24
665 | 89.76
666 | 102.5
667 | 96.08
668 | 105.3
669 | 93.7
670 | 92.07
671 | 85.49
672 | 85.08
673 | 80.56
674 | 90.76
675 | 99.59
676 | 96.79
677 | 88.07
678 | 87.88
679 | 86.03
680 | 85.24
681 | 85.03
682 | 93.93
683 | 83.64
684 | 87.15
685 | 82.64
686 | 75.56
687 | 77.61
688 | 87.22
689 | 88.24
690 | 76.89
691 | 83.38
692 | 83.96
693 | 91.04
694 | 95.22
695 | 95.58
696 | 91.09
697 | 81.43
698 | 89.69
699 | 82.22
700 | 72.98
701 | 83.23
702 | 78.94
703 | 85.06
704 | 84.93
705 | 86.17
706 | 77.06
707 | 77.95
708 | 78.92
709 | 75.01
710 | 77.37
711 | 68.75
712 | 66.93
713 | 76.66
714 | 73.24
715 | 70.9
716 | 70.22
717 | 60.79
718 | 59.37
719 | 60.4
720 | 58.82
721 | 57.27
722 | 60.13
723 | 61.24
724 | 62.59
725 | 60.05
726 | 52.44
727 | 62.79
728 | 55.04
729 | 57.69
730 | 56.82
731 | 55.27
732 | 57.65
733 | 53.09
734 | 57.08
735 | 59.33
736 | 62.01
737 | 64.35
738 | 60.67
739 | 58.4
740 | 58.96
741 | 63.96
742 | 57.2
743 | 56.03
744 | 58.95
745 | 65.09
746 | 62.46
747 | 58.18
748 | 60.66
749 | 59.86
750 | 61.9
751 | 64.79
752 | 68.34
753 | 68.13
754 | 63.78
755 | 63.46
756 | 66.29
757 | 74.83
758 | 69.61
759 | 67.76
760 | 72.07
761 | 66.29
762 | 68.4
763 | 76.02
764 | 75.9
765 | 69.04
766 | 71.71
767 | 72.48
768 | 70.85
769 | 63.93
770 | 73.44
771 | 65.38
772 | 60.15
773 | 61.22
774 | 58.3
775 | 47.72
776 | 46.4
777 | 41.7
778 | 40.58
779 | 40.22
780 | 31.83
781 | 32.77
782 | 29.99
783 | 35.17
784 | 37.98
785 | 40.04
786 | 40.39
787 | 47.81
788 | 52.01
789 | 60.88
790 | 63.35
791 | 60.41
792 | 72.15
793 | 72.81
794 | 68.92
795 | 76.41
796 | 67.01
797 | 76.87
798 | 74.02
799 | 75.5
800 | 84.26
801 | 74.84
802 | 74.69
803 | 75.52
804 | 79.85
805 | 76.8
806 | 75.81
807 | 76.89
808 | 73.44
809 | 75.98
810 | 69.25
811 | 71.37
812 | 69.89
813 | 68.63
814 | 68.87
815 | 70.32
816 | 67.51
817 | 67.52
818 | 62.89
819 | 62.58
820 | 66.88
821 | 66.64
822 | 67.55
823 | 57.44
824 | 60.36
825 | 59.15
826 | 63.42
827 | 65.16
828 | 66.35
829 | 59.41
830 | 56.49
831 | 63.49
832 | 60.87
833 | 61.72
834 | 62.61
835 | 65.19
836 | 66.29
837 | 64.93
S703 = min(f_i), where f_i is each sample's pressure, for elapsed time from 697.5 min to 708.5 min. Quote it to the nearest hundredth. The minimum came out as 72.98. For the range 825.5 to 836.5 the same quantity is 56.49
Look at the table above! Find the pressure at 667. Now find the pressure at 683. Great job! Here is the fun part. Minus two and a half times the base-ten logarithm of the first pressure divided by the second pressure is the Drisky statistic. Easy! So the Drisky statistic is -0.15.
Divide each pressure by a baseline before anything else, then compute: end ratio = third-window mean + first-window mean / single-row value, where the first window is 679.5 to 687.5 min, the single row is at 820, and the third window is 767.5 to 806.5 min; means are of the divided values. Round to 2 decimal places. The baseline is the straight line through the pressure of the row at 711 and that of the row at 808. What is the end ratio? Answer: 2.20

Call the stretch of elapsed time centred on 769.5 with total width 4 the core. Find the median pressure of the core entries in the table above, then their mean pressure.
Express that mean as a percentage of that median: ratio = 100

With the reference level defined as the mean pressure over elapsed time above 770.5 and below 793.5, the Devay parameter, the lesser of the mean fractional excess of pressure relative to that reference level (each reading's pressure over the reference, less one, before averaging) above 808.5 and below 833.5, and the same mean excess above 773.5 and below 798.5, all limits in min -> 0.06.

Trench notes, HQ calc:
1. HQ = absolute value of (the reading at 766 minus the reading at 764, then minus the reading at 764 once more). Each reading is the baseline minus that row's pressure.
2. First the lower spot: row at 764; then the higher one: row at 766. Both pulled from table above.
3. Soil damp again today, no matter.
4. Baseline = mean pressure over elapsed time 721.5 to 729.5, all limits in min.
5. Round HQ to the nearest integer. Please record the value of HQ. 21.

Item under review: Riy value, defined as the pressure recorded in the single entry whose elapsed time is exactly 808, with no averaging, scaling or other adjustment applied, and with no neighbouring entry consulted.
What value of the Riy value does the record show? 73.44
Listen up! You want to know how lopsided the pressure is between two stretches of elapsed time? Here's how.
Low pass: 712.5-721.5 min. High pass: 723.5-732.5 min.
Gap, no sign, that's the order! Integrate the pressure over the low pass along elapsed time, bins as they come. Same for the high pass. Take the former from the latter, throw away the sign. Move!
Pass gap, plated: 67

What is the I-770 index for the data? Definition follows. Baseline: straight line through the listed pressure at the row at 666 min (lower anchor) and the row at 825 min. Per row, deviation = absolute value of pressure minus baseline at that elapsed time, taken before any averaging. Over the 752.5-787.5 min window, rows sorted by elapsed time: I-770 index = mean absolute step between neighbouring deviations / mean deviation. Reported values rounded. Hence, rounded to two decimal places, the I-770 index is 0.24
